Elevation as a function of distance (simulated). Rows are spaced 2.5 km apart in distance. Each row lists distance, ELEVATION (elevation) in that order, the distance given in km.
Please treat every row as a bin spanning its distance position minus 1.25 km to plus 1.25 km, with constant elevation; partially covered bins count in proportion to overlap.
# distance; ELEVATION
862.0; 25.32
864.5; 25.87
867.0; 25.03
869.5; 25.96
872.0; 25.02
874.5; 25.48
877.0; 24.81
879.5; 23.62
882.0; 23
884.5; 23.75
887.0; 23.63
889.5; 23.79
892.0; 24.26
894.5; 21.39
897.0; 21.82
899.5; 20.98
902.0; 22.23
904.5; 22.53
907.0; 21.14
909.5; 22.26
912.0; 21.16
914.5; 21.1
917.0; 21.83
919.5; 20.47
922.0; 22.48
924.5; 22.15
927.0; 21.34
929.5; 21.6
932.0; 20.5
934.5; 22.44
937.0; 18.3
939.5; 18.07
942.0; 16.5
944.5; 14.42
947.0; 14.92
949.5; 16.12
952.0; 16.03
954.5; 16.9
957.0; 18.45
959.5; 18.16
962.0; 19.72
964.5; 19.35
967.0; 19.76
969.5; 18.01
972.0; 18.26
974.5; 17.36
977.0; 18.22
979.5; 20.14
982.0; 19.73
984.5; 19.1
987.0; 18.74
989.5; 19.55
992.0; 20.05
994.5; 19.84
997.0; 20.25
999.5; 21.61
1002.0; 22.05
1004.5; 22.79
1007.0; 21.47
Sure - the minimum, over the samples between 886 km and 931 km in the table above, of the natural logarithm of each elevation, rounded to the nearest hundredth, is 3.02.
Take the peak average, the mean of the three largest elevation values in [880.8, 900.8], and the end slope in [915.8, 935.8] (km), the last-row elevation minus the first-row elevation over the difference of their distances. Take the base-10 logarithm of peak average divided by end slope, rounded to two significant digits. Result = 2.8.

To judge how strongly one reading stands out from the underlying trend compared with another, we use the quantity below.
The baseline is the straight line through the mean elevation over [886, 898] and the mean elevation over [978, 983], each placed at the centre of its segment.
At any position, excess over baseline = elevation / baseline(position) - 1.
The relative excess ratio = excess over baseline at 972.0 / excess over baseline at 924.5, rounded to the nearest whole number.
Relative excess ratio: -7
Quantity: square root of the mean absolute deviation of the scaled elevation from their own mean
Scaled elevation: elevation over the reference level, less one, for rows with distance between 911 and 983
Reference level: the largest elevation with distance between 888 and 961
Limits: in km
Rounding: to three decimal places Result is 0.280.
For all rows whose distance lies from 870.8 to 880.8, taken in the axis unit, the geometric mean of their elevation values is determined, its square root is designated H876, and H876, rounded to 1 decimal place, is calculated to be 5.0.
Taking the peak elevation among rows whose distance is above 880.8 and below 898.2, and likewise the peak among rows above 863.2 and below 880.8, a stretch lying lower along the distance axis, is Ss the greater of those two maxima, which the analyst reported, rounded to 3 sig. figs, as 26.0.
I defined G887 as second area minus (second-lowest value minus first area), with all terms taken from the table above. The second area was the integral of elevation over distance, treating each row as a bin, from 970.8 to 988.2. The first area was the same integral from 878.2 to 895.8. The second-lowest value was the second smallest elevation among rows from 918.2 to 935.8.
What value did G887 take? 717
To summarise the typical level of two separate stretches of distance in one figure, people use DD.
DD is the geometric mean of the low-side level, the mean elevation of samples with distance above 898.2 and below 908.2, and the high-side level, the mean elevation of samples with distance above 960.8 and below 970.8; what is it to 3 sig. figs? 20.4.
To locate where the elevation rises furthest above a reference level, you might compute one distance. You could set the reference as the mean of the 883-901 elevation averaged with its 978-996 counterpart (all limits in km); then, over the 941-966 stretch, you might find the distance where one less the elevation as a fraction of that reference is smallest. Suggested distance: 962.0 km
